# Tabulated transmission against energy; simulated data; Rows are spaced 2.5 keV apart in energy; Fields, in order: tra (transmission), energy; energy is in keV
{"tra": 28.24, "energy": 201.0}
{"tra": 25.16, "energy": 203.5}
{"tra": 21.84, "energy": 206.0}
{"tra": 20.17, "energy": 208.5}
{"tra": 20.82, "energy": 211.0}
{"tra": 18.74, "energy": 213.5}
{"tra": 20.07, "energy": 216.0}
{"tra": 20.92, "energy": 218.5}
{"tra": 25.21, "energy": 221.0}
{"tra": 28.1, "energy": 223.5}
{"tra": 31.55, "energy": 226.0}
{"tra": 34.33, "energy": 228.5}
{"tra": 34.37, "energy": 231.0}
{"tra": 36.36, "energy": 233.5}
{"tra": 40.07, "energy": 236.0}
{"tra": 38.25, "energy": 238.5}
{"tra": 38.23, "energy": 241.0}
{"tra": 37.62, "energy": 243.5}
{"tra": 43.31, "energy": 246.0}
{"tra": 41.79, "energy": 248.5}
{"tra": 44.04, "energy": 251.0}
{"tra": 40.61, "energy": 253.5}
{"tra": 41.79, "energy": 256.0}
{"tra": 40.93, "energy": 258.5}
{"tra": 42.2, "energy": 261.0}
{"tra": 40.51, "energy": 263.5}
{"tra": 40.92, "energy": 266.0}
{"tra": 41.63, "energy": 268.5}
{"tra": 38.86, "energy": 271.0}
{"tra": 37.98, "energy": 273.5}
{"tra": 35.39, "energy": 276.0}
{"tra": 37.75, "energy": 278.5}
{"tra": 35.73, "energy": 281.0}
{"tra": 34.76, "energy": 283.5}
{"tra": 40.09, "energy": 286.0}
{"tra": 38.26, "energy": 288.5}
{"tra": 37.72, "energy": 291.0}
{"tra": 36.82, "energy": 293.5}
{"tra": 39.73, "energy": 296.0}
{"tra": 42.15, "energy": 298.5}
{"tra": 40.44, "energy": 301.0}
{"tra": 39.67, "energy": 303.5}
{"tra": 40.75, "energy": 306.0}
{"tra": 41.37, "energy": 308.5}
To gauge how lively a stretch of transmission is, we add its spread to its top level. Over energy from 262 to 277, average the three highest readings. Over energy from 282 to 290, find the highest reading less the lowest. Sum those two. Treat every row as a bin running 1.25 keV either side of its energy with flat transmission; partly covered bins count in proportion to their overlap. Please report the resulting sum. 46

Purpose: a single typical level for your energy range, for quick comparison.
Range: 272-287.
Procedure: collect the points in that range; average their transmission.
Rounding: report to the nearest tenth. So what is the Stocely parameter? 36.9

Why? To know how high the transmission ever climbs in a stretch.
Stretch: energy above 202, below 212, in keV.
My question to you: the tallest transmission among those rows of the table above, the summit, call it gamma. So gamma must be 25.16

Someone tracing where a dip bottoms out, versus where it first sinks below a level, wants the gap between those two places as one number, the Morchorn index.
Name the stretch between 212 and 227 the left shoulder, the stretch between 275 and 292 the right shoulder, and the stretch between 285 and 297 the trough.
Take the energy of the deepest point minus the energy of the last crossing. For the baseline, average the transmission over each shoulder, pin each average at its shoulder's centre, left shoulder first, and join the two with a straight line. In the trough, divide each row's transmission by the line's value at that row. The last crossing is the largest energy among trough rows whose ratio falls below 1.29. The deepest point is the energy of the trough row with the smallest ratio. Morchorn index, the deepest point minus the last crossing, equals -2.5 keV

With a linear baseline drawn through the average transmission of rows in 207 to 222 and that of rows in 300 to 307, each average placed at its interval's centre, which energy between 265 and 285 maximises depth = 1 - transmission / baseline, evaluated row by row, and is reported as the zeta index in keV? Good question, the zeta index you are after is 283.5 keV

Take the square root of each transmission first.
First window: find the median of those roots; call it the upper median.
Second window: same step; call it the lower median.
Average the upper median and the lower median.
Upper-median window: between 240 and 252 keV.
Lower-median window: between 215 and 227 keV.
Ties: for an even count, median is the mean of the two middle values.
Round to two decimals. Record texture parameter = 5.74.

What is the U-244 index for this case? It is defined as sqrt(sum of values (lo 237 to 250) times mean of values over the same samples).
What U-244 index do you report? 89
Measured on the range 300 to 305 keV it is 57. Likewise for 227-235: 61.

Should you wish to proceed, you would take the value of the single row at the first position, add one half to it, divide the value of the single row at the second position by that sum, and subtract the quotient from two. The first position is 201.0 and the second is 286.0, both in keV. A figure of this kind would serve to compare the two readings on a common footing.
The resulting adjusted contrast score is 0.61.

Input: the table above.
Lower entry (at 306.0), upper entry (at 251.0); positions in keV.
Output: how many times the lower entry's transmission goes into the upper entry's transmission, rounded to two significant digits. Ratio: 1.1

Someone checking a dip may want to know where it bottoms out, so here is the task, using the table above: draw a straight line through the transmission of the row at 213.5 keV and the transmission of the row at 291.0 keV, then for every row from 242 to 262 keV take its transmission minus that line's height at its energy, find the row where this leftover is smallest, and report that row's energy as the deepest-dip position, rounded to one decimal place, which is 258.5 keV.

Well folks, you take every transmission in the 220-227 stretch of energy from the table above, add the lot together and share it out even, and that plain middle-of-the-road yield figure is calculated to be 28.3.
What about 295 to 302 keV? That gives 40.8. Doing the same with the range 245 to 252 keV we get 43.0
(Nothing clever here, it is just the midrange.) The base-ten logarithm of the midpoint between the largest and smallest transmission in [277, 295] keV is 1.57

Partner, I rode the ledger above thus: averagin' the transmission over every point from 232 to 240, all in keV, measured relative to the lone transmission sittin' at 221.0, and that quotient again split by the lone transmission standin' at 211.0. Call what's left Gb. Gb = 0.073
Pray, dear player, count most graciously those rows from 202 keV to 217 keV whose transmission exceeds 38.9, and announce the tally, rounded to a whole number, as 0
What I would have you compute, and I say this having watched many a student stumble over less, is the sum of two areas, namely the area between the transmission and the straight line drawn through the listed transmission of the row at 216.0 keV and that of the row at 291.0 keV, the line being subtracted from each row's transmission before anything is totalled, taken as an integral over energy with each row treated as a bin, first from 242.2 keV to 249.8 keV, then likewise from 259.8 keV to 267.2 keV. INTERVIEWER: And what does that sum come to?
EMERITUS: 178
